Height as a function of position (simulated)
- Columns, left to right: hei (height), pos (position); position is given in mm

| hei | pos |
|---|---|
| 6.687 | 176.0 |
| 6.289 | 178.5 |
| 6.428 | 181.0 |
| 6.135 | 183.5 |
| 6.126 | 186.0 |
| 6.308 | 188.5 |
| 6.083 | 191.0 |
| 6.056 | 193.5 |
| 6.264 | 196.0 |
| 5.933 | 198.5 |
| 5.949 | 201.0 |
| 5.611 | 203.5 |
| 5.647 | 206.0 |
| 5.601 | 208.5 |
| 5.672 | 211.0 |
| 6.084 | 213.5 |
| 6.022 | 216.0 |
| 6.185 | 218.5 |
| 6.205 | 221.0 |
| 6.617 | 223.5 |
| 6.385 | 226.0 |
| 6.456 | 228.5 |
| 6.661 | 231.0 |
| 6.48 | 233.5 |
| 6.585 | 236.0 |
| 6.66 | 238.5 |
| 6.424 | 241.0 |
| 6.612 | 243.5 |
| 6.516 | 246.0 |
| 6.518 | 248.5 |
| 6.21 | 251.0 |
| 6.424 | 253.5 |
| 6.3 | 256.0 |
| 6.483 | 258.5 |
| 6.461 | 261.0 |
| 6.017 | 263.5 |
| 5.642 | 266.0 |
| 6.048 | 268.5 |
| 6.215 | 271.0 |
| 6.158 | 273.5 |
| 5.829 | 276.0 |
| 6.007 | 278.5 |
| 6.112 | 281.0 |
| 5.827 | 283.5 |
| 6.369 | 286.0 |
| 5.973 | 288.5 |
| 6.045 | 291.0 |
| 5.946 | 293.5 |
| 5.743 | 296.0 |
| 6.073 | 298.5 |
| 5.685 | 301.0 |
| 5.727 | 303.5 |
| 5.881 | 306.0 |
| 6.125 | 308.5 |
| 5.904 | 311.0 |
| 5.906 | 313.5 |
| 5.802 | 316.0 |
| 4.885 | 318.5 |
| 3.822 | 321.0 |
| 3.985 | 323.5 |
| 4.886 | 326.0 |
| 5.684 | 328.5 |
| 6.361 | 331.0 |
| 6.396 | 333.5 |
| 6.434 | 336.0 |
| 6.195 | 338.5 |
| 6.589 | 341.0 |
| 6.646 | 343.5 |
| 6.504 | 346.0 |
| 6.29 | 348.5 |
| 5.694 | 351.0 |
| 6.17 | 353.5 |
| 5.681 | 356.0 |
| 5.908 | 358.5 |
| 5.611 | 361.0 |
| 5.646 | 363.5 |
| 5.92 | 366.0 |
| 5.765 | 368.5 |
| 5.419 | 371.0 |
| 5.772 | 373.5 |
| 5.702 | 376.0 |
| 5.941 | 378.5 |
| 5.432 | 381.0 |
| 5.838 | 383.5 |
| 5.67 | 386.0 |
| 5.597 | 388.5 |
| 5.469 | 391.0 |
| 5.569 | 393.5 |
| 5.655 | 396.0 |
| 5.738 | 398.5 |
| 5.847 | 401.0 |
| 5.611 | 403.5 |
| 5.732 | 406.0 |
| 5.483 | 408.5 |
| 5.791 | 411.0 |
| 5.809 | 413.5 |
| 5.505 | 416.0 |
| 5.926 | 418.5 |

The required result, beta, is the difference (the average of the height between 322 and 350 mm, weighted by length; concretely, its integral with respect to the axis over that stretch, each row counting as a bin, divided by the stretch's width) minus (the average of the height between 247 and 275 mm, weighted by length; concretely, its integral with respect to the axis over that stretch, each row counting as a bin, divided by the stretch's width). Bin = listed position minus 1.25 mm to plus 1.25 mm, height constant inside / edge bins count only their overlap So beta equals -0.25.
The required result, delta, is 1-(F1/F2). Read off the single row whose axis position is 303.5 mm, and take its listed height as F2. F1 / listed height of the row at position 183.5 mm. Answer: -0.07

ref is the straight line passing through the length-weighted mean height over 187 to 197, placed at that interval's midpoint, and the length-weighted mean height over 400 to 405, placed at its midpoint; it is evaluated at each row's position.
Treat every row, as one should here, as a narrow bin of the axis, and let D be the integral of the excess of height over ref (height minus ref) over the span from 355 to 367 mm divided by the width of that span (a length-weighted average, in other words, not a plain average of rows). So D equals -0.06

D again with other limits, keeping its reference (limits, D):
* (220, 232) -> 0.36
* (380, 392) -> -0.15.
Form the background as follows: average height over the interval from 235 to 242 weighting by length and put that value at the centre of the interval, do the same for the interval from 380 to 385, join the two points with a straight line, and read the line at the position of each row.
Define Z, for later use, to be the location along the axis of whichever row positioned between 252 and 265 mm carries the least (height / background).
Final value 263.5 mm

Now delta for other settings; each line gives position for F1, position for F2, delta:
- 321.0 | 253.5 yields 0.41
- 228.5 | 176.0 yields 0.03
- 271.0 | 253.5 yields 0.03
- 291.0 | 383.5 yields -0.04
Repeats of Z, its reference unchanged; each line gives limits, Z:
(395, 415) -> 408.5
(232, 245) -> 241.0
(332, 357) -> 351.0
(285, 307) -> 301.0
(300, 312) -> 301.0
